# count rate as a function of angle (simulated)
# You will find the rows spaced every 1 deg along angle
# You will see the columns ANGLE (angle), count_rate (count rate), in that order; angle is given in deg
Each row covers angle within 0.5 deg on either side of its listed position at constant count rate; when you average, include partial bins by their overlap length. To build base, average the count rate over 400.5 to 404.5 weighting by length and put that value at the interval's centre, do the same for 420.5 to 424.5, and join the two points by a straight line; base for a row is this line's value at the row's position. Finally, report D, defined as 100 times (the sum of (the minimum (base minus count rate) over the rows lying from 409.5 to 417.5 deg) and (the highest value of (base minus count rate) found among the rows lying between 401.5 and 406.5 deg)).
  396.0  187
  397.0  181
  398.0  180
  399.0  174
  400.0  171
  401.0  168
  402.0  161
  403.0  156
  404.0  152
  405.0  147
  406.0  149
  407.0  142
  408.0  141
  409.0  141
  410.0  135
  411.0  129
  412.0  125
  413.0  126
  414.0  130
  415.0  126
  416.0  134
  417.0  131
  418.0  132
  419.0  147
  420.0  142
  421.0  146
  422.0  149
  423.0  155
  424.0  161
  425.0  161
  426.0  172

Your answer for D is 3230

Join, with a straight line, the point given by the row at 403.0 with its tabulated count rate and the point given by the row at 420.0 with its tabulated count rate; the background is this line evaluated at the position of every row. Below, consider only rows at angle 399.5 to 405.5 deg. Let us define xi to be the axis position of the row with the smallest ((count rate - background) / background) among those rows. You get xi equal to 405.0 deg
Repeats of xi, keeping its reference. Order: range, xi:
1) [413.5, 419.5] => 415.0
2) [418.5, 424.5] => 420.0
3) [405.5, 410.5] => 410.0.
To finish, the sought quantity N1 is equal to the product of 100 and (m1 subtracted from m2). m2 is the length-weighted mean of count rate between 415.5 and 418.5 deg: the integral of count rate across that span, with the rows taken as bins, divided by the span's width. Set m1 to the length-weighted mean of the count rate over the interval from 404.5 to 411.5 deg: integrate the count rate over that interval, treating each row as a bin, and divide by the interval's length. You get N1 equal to -824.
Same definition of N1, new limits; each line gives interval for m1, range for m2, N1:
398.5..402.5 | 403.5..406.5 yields -1917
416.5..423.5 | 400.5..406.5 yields 1236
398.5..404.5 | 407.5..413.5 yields -3083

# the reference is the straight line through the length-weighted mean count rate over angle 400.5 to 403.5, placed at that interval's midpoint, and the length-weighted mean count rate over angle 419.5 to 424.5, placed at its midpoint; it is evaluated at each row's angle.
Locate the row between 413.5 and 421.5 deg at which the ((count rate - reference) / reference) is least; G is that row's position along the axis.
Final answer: 415.0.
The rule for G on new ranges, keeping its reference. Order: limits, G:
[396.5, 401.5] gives 401.0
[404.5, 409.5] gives 408.0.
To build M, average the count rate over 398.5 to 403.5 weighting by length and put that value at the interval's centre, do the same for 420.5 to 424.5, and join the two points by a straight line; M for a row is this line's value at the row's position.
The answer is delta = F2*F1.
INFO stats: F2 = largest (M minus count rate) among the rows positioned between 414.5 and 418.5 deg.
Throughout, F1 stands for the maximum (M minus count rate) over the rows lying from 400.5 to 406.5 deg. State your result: 519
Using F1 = 17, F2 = 31.4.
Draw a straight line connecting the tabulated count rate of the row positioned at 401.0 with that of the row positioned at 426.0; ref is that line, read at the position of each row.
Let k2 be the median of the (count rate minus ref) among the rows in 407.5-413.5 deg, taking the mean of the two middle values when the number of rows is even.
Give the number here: -38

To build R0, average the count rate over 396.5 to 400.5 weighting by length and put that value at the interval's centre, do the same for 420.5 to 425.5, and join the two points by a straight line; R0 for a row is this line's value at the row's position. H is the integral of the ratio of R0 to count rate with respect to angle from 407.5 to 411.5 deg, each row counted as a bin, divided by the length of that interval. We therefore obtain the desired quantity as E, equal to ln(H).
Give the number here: 0.20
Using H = 1.22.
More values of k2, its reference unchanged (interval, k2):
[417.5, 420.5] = -29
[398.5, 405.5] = -7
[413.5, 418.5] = -40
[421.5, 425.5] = -14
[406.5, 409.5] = -28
